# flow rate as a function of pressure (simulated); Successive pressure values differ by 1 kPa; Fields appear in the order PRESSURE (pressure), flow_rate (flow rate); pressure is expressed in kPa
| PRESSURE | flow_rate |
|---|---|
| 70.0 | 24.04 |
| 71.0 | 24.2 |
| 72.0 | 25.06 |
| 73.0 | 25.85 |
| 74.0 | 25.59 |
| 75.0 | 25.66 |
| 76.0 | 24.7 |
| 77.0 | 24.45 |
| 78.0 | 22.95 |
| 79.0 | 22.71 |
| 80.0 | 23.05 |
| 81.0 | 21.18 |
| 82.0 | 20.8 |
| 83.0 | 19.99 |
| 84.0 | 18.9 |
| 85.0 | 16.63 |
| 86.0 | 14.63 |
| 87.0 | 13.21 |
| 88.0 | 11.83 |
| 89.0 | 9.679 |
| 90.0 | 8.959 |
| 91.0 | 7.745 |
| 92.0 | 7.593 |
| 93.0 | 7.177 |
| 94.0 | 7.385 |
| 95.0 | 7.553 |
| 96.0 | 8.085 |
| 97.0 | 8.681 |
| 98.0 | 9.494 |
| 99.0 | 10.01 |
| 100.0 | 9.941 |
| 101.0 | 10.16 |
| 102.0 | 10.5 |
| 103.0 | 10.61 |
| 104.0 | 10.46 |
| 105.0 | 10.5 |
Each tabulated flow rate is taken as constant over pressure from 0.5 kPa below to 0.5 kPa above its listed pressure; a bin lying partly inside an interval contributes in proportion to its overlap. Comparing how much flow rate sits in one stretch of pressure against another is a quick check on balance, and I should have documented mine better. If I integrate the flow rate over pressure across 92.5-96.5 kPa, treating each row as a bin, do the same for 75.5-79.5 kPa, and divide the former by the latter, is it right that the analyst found 0.3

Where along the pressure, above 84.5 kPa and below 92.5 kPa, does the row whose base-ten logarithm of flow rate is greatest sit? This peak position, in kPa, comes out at 85.0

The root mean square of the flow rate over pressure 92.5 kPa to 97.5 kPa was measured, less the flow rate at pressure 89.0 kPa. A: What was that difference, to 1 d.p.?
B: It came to -1.9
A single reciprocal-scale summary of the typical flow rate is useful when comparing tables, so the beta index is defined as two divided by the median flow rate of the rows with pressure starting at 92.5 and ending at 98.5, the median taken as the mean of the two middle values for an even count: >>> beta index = 0.26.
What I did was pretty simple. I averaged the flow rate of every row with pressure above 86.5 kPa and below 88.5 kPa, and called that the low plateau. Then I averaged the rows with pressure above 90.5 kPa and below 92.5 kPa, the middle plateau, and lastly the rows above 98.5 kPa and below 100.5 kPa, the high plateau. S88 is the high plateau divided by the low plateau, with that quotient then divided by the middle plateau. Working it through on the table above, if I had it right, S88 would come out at 0.104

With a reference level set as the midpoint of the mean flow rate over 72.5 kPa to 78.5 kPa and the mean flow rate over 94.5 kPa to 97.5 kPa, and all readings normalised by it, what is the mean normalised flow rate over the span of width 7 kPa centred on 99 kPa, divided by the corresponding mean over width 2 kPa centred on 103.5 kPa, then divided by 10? 0.09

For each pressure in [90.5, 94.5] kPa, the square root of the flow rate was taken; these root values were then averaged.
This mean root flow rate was 2.7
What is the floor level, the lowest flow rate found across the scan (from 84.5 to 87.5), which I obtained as 13.21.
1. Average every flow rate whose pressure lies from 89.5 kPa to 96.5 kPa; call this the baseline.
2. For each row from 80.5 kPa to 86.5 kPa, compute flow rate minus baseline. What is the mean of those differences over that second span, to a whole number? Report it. 11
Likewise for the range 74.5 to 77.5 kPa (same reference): 17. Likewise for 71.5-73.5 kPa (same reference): 18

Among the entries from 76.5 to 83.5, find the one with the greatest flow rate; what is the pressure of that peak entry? 77.0 kPa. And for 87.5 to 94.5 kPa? 88.0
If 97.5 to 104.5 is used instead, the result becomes 103.0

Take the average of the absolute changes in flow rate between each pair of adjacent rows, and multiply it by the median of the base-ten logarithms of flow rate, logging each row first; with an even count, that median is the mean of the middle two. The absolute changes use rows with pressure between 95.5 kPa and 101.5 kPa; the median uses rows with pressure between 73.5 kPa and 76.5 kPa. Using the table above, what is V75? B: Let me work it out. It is 0.62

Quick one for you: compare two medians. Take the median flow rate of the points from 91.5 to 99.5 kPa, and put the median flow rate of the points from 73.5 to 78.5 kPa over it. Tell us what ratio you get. 3.2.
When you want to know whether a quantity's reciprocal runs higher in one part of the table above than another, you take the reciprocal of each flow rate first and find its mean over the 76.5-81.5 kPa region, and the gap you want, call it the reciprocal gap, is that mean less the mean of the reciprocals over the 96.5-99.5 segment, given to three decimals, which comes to -0.063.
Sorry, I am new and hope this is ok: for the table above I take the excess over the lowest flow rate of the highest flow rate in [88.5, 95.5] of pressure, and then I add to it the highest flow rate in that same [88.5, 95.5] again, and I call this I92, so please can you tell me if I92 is 12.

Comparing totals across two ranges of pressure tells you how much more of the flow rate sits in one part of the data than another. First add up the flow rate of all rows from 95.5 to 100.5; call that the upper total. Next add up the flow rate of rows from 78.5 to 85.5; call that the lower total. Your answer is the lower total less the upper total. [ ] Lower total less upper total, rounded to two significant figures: 97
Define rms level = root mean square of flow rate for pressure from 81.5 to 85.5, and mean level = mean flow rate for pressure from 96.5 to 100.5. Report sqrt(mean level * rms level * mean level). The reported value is 42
